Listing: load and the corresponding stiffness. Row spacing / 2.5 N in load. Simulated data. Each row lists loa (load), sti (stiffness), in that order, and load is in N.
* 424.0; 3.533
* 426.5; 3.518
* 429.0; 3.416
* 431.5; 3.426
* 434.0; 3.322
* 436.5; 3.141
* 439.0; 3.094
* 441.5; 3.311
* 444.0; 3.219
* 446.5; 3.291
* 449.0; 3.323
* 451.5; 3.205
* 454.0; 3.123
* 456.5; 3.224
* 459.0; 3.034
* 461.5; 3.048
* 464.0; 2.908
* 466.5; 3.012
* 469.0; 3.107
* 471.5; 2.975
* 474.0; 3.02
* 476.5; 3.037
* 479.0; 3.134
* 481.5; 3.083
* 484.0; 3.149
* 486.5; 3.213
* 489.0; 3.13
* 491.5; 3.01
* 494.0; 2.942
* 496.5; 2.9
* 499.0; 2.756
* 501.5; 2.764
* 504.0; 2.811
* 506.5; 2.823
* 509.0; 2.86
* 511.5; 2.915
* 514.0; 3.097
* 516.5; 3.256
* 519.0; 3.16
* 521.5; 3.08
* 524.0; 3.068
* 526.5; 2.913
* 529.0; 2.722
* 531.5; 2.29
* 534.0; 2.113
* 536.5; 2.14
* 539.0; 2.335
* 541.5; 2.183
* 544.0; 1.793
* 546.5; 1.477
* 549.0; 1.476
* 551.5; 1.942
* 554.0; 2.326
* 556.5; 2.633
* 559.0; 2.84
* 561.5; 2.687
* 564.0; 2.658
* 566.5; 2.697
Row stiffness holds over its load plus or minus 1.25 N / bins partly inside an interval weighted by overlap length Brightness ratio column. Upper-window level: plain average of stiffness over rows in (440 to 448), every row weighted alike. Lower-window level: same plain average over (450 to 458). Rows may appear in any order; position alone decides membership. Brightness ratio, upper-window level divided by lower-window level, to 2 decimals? 1.03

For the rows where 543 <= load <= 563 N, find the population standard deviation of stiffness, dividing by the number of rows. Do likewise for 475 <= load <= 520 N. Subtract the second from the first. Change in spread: 0.36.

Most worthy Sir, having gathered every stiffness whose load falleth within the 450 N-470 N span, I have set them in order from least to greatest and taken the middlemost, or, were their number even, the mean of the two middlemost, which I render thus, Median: 3.1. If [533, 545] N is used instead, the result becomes 2.1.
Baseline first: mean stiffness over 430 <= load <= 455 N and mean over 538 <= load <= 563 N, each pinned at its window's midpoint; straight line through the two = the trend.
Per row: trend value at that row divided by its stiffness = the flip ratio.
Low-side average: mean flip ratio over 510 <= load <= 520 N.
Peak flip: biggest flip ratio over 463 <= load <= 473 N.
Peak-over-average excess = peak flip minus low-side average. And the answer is 0.23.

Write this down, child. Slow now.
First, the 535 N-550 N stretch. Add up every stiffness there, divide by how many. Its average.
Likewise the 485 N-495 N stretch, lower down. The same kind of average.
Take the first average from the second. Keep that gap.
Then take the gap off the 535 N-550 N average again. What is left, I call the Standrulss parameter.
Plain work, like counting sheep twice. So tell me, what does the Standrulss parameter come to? 0.7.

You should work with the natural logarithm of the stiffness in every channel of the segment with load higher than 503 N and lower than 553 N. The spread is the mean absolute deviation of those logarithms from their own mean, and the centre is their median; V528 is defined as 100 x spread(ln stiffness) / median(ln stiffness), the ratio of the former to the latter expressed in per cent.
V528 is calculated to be 20.5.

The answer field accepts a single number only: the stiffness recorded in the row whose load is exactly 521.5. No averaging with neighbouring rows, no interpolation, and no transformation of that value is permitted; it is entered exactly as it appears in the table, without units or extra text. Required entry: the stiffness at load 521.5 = 3.08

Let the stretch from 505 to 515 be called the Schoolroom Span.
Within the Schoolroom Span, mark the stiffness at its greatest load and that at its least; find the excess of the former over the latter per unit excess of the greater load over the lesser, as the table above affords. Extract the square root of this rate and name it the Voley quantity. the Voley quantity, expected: 0.19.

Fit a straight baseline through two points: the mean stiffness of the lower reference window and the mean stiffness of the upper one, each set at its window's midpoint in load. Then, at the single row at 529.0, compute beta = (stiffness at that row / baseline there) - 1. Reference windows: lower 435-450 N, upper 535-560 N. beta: 0.18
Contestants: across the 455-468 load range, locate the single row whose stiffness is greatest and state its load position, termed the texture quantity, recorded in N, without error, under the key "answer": 456.5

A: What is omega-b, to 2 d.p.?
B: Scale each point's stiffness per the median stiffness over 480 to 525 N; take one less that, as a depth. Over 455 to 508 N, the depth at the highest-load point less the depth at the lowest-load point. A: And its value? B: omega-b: 0.13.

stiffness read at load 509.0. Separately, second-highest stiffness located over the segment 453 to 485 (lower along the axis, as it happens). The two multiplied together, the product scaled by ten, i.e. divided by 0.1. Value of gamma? 90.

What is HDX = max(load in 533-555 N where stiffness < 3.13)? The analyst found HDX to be 554.0 N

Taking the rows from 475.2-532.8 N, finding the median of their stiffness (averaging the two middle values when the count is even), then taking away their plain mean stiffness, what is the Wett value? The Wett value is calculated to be 0.049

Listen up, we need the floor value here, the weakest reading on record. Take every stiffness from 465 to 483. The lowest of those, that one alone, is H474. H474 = 2.975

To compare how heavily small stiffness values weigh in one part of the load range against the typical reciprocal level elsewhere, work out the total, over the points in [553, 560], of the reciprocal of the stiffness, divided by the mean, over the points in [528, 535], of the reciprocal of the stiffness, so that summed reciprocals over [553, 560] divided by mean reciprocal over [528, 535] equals 2.73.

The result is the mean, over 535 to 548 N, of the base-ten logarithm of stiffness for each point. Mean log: 0.29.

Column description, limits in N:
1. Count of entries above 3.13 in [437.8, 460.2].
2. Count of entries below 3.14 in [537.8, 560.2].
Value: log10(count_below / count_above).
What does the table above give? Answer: 0.2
